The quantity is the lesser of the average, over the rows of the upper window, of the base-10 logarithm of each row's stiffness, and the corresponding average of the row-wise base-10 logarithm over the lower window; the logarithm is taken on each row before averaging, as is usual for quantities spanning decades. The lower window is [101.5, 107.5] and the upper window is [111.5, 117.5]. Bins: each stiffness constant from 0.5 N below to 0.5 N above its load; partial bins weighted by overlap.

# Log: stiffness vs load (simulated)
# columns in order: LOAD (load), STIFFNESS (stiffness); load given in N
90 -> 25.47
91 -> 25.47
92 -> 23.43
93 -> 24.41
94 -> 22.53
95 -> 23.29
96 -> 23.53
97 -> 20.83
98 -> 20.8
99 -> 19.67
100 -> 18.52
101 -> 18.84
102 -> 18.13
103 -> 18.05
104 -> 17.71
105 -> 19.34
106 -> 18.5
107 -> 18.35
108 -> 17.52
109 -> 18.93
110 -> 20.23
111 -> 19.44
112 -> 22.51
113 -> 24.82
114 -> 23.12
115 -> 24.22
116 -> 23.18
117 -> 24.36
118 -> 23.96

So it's 1.26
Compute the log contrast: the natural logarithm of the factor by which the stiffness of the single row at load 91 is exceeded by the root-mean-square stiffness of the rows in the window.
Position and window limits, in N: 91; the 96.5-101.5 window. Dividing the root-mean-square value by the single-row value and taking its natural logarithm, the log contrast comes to -0.25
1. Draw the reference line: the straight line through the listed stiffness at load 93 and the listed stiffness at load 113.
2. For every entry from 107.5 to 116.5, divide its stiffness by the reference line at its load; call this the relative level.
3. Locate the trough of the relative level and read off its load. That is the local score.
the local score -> 108 N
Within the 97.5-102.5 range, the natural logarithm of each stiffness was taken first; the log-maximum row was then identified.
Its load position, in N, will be 98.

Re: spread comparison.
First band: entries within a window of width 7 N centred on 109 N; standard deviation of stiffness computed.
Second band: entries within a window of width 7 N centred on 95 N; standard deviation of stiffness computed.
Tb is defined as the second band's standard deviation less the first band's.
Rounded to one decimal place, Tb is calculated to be -0.2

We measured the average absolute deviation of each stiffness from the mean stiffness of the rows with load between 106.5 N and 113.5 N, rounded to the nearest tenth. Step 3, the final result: 1.9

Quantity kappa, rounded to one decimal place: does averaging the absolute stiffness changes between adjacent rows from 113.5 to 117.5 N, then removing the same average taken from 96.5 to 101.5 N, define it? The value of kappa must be 0.4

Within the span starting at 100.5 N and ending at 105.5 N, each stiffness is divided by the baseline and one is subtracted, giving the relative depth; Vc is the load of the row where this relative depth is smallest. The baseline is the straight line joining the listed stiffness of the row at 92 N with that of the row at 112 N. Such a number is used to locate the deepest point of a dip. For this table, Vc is 104 N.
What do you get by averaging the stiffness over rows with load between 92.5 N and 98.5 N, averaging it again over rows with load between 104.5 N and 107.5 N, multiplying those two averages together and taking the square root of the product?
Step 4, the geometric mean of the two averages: 20.6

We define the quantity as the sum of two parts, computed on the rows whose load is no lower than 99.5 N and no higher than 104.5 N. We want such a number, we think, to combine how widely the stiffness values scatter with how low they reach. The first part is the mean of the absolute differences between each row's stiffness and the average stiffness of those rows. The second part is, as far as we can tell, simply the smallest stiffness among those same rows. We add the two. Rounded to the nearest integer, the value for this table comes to 18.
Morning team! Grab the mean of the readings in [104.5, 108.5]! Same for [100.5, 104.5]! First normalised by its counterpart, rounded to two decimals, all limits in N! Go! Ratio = 1.01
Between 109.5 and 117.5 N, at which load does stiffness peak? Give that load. 113 N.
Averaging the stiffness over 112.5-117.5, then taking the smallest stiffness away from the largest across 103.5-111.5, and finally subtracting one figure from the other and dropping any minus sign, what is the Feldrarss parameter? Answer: 21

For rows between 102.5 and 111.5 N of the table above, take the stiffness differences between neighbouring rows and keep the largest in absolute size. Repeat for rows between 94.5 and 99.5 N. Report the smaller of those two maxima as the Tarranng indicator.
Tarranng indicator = 1.6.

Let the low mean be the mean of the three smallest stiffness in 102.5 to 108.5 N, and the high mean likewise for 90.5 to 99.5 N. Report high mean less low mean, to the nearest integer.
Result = 3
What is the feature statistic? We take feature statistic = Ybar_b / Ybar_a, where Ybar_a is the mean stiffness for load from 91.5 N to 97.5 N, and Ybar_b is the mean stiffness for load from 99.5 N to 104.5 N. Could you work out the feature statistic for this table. 0.79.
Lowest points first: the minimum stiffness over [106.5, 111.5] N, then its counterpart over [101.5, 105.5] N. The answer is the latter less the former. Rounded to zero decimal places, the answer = 0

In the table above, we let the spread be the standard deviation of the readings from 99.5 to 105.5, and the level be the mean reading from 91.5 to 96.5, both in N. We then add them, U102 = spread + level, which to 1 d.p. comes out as 24.0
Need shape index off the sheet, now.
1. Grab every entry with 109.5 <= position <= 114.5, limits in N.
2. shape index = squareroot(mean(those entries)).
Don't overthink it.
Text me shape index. 4.7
